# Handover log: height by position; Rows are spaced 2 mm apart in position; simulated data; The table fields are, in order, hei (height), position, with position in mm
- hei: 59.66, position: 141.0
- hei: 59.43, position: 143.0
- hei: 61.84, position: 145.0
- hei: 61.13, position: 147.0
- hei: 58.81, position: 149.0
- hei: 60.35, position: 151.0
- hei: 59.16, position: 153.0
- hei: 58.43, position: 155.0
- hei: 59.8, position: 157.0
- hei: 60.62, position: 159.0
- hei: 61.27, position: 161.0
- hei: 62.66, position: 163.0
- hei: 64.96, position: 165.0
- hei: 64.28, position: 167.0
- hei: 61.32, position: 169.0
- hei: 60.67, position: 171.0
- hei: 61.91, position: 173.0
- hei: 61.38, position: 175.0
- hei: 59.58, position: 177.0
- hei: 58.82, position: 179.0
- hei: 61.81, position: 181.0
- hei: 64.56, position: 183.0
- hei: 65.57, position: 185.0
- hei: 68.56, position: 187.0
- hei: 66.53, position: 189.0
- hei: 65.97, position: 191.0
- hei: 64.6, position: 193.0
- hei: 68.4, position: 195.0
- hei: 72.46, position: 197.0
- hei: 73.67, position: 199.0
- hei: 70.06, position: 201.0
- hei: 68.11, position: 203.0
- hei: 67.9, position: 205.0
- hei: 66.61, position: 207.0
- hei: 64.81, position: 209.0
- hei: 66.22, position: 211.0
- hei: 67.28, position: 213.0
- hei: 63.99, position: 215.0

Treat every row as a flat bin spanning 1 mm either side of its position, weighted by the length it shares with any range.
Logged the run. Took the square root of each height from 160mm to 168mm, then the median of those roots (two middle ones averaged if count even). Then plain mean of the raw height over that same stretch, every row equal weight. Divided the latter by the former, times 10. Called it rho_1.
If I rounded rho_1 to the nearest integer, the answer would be 79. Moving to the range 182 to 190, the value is 82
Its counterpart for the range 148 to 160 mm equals 77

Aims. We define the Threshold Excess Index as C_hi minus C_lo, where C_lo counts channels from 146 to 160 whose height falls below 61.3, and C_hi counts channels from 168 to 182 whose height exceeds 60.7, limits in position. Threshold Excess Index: -3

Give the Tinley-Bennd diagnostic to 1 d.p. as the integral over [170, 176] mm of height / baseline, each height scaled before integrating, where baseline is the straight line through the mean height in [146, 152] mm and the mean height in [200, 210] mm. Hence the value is 5.8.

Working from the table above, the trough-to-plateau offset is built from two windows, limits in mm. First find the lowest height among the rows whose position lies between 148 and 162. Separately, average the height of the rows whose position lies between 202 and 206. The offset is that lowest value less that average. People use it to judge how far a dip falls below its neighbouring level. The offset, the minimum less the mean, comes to -10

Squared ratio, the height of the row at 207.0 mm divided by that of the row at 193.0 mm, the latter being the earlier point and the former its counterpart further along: 1.06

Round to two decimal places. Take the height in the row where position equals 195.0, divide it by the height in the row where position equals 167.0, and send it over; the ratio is 1.06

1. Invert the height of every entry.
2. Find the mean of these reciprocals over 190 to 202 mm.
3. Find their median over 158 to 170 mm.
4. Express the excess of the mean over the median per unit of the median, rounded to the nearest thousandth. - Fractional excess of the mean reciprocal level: -0.102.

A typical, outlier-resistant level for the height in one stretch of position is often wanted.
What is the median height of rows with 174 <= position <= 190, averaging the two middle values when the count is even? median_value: 63.2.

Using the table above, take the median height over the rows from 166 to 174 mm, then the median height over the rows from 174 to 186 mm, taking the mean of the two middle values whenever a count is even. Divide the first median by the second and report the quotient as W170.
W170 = 1.00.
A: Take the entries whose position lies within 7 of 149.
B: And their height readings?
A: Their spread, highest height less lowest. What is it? 3.4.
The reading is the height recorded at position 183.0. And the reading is 64.56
